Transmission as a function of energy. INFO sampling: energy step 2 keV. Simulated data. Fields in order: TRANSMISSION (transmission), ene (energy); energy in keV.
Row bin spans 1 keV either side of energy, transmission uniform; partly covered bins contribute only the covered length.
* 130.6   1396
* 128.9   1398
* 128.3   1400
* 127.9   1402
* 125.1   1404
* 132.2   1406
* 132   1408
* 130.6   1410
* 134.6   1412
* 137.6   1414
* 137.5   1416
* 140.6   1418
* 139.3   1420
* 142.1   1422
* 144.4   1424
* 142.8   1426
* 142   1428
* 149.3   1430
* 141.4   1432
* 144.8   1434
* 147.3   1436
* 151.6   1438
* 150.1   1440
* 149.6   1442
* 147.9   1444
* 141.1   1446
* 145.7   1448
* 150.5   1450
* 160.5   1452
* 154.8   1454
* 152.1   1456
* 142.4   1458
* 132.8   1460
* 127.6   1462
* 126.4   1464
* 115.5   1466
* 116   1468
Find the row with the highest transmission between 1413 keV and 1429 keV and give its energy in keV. 1424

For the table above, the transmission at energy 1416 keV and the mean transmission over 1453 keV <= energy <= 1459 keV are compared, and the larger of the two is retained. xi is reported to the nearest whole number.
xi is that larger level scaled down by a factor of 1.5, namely 100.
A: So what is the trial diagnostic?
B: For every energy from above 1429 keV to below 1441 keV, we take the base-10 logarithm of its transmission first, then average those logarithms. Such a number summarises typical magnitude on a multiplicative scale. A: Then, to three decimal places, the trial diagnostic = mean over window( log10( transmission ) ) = 2.168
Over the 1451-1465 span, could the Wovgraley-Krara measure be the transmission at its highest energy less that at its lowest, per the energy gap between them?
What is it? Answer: -2.84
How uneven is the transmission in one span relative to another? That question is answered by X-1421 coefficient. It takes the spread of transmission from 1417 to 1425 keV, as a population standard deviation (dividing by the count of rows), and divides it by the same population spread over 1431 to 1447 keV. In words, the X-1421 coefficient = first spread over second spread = 0.5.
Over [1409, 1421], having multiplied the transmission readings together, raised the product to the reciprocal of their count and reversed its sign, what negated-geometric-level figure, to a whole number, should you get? -137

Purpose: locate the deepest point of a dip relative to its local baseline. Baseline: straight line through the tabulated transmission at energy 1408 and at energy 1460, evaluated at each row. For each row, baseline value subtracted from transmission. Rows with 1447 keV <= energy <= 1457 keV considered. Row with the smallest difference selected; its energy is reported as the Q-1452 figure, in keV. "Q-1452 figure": 1448 keV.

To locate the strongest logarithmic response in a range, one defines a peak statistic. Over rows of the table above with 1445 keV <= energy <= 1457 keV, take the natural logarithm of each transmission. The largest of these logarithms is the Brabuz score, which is 5.08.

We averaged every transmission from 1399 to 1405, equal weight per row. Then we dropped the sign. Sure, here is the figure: 127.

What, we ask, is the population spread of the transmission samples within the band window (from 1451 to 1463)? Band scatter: 11.9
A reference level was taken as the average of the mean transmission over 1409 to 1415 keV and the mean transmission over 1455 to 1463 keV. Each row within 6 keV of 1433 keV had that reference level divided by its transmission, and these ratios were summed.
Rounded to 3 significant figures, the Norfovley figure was 5.61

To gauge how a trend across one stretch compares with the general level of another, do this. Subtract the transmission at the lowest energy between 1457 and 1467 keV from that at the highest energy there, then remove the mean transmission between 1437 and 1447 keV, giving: -175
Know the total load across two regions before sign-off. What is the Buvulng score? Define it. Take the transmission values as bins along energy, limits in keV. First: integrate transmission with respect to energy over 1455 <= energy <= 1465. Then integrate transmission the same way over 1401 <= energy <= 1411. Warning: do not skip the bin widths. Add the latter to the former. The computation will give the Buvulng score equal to 2658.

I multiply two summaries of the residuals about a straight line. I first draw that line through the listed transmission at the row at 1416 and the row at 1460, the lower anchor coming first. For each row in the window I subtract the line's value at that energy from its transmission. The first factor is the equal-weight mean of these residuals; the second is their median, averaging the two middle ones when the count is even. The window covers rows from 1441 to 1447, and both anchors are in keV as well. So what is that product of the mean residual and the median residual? 157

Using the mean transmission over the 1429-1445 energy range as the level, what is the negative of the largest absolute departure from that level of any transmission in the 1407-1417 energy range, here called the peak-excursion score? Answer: -17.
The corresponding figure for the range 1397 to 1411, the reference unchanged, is -23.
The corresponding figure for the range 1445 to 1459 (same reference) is -13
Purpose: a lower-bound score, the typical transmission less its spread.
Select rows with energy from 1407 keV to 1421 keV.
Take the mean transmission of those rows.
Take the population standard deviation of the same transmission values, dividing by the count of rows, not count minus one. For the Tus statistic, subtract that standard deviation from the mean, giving 133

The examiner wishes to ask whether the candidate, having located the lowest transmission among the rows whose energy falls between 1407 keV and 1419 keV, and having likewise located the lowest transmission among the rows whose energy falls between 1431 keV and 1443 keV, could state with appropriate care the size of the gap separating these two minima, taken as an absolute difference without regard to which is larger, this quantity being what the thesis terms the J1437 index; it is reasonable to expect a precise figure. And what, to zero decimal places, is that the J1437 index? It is 11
